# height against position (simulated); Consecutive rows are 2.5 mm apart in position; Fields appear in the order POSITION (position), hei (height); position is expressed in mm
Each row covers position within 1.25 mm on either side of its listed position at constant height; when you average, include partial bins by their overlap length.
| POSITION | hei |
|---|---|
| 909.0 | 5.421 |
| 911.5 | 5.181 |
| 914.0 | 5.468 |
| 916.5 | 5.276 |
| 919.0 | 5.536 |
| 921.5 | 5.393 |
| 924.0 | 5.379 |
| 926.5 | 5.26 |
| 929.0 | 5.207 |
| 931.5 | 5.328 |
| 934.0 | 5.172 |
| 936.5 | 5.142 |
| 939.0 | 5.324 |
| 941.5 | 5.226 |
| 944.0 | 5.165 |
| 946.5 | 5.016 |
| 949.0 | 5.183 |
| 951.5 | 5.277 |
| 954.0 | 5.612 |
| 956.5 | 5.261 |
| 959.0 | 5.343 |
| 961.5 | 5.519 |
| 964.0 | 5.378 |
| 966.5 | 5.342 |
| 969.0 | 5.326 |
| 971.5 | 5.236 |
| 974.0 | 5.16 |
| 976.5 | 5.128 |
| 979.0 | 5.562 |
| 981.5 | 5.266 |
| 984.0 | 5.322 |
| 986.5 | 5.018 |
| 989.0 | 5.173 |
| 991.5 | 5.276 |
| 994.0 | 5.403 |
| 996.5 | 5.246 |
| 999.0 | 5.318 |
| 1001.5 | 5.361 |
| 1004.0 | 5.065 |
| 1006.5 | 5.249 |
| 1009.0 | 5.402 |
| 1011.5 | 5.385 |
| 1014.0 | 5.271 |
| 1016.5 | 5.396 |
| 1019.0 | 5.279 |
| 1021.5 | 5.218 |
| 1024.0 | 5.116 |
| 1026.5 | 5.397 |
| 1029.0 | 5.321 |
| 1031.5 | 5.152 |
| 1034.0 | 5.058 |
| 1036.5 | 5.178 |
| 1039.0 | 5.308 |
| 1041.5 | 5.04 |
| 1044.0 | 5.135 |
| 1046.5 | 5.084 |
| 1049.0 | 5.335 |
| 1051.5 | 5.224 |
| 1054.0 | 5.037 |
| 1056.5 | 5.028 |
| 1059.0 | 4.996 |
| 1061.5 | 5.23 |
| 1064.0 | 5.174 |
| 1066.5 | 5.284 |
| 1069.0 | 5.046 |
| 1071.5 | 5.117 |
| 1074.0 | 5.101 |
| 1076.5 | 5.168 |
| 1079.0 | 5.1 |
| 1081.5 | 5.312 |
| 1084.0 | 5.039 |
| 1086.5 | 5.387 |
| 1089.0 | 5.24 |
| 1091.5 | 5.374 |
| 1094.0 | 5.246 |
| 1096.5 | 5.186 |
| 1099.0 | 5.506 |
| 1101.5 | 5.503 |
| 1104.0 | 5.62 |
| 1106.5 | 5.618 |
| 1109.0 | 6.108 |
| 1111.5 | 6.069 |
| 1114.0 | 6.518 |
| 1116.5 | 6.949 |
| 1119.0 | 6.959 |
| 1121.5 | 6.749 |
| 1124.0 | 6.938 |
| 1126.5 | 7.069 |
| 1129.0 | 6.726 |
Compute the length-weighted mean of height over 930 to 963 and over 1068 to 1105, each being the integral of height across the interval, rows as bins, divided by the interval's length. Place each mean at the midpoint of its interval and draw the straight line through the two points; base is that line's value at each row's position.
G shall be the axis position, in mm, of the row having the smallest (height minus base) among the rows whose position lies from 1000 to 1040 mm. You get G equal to 1034.0 mm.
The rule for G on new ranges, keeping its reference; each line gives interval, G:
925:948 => 946.5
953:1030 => 986.5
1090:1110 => 1096.5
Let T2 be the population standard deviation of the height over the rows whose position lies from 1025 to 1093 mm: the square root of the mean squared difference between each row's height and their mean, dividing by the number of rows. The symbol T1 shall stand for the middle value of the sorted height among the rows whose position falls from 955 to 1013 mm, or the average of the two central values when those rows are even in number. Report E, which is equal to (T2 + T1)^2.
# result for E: 29.6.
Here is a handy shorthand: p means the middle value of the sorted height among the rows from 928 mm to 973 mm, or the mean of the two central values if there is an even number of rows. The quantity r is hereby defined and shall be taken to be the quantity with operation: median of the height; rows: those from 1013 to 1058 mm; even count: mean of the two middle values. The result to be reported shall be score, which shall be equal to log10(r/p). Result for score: -0.006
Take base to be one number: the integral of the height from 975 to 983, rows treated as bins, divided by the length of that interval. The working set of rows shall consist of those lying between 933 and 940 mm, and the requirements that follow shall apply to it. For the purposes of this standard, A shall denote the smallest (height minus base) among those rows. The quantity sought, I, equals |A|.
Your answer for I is 0.17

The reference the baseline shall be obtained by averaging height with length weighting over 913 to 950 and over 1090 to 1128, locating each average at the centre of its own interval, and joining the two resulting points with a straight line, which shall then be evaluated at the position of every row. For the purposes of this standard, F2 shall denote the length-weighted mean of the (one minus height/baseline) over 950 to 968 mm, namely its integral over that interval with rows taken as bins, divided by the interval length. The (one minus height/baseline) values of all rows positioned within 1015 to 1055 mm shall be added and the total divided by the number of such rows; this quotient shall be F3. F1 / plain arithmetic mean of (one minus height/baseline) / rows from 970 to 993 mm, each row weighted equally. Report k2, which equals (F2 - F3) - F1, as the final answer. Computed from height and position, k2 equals -0.141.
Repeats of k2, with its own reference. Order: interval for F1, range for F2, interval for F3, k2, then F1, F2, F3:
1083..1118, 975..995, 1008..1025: -0.083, 0.064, 0.05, 0.07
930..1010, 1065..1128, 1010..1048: -0.067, 0.032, 0.05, 0.09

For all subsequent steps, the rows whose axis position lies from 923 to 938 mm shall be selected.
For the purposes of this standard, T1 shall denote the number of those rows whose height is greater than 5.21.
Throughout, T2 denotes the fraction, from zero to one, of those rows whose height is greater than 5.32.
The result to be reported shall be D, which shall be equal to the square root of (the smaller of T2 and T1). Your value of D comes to 0.58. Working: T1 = 3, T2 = 0.33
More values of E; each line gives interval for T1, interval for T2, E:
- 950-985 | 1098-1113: 31.1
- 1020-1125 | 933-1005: 28.9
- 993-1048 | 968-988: 29.3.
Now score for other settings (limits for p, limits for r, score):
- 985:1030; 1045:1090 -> -0.011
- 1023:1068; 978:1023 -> 0.010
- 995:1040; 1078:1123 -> 0.018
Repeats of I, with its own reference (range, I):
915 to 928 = 0.05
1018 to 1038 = 0.26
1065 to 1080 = 0.27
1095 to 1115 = 0.13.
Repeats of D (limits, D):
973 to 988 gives 0.58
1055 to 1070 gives 0.00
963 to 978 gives 0.71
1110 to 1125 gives 1.00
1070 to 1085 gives 0.00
